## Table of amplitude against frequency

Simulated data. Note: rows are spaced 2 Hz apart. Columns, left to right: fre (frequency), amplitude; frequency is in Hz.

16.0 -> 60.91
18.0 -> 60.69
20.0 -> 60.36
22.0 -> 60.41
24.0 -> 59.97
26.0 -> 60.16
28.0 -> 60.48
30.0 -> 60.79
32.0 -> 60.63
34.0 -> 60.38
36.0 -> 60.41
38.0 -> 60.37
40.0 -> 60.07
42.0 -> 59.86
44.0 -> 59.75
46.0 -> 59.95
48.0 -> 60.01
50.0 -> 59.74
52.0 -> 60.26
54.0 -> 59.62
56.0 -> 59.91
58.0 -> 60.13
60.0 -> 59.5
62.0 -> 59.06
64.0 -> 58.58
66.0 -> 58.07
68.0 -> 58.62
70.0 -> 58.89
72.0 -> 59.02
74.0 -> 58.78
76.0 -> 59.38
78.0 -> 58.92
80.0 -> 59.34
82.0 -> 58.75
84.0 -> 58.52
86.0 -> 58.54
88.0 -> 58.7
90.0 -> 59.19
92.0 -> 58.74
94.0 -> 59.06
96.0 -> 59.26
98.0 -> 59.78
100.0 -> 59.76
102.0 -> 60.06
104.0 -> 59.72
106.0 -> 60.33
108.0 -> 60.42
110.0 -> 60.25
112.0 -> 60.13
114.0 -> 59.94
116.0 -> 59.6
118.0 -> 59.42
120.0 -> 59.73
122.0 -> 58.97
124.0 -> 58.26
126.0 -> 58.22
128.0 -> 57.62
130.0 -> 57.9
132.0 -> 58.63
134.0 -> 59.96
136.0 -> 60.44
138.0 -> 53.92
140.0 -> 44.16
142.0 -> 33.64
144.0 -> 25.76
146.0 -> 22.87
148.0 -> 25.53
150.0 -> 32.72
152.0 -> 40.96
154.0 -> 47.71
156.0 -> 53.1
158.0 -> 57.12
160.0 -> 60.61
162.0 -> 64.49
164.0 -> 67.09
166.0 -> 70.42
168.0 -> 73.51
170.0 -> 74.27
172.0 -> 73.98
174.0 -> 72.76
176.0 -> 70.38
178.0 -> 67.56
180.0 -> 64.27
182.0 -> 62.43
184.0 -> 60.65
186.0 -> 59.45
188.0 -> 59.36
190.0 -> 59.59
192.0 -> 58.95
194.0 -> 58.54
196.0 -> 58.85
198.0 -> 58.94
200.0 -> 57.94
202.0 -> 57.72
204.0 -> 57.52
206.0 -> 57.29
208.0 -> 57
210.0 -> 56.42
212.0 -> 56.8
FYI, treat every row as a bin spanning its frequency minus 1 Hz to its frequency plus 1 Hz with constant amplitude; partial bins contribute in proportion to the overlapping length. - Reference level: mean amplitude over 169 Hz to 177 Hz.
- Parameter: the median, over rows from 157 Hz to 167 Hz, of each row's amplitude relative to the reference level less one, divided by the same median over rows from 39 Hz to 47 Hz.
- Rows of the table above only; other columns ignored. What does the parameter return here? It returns 0.6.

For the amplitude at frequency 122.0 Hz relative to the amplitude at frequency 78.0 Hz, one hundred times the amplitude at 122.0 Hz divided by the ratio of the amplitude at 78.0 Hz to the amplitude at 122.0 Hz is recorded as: 5902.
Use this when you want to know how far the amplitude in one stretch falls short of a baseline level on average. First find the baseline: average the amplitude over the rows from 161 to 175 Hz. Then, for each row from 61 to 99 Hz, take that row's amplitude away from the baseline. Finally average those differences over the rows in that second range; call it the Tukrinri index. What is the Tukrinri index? 12.0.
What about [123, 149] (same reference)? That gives 23.5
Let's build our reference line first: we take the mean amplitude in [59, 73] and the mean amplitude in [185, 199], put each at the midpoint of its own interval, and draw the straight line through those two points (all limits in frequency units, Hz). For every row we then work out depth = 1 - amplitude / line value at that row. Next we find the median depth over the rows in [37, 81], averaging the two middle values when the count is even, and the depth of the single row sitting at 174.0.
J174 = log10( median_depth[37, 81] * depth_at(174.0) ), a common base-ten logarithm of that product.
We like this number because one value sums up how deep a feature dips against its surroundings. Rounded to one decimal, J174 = -2.5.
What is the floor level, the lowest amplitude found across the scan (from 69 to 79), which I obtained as 58.78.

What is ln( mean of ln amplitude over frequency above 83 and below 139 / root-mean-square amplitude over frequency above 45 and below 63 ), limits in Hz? -2.69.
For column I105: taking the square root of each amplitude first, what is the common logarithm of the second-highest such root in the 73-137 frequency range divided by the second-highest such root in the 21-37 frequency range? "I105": 0.00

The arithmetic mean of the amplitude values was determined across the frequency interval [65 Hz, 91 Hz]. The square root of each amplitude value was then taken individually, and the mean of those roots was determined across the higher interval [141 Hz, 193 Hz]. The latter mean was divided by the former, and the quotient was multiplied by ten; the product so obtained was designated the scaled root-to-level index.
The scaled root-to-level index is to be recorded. 1.26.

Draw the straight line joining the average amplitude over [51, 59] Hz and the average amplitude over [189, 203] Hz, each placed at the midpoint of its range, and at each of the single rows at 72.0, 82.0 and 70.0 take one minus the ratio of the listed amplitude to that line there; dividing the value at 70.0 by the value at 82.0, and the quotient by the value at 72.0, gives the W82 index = 73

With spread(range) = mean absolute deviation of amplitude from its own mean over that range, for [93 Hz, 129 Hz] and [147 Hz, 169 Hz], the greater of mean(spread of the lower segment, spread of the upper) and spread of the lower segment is 7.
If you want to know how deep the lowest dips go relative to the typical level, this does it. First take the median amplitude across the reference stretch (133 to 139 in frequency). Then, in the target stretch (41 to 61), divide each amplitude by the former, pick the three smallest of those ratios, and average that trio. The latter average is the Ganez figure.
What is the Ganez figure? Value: 0.99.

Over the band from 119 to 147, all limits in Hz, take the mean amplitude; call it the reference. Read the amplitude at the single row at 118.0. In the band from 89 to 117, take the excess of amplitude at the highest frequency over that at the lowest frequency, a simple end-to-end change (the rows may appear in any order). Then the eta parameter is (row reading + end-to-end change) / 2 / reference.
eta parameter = 0.59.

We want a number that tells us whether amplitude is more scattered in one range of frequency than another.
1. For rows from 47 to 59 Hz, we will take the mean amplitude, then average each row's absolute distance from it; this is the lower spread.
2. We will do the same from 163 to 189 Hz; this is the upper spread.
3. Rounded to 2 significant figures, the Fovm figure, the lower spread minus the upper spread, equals -4.6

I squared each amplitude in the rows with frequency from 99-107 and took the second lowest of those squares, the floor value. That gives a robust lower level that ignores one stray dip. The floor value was 3571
